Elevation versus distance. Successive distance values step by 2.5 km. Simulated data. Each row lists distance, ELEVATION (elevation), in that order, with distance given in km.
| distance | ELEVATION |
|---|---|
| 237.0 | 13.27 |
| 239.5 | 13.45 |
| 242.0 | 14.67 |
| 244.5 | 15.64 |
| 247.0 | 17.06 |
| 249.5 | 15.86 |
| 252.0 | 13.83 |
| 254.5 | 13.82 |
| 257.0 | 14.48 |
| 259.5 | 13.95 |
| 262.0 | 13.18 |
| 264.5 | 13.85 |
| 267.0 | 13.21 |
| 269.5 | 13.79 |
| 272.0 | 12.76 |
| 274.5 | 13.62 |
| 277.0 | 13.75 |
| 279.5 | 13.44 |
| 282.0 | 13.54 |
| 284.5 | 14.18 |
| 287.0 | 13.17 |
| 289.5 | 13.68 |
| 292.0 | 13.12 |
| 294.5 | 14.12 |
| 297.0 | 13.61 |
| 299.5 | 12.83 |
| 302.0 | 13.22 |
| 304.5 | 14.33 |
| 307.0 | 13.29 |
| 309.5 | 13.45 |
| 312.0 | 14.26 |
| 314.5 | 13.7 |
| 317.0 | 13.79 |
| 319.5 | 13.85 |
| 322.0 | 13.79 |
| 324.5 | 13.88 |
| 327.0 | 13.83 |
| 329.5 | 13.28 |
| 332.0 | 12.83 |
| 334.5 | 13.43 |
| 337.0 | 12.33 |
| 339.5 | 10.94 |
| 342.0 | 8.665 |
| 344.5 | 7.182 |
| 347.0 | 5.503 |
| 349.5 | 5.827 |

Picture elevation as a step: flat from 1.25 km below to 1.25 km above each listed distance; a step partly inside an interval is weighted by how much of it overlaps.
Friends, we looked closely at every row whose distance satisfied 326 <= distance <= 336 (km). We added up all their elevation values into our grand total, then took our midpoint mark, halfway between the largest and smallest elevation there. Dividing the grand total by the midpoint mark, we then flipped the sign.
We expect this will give -4.00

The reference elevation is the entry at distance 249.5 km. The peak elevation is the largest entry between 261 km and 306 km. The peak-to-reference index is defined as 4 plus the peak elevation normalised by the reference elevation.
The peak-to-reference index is 4.904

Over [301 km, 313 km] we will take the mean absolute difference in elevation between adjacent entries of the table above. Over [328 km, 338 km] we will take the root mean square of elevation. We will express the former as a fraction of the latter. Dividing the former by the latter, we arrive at 0.060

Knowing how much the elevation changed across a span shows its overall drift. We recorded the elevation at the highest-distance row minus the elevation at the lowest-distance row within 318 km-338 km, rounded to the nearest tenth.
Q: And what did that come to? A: -1.5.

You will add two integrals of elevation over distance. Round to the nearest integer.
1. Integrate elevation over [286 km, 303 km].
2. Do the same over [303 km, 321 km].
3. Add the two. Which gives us 476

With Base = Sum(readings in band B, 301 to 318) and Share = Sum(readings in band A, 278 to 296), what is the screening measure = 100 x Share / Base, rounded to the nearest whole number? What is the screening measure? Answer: 99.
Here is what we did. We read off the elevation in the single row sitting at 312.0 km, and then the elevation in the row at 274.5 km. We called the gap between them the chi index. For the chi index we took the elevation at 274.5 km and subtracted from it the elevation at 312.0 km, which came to -0.6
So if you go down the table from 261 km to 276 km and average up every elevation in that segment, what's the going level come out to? 13.4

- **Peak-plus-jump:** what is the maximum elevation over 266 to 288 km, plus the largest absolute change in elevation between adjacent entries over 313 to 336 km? 14.8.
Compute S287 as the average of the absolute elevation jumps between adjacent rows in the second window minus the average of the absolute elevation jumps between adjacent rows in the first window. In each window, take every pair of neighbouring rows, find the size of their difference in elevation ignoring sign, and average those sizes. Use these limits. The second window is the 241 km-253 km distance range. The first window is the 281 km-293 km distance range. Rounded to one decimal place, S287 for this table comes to 0.7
